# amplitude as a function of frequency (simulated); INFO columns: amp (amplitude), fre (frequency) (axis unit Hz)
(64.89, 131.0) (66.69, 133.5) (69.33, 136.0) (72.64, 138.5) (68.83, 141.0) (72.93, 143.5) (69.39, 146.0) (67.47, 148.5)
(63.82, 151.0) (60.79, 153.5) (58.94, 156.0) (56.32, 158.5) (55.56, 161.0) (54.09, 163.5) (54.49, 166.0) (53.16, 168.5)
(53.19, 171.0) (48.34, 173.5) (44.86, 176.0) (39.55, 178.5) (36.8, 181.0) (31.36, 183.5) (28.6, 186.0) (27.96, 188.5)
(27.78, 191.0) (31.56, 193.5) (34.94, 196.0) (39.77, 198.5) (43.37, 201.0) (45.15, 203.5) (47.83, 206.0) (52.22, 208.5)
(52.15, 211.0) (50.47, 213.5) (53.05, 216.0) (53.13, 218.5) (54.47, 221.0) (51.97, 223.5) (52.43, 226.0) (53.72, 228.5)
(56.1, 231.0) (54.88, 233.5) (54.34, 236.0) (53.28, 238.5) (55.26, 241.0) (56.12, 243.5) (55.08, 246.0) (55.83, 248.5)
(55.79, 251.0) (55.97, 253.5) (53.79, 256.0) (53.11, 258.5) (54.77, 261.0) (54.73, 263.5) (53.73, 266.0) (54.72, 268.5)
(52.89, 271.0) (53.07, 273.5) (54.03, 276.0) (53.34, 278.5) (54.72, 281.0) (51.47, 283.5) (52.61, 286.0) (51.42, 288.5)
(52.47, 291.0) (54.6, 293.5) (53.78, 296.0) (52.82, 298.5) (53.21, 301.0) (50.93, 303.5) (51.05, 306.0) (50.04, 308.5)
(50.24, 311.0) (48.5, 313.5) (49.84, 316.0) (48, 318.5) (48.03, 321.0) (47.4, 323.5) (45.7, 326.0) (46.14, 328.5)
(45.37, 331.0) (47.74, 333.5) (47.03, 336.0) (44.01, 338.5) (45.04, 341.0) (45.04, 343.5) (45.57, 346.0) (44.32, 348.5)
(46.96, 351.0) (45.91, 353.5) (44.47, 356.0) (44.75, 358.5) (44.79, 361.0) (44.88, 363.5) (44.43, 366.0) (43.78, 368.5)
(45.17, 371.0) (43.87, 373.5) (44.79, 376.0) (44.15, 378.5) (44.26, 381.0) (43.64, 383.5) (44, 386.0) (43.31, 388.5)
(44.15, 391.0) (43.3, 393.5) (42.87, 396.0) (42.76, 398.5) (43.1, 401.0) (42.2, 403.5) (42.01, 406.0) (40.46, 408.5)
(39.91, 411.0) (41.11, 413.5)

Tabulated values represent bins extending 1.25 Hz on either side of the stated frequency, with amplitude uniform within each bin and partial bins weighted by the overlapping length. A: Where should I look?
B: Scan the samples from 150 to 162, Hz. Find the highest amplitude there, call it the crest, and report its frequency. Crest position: 151.0 Hz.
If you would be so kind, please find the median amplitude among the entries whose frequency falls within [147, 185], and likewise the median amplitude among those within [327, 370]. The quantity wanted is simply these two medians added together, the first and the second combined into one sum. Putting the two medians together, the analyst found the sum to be 99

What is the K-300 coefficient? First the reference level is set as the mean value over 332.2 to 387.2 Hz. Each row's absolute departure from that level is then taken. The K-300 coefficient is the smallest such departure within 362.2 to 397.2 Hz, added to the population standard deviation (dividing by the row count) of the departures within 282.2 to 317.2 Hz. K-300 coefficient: 1.7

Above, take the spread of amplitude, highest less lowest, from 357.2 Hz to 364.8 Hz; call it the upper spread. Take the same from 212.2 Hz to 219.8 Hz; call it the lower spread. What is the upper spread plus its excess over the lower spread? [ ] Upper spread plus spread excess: -2.4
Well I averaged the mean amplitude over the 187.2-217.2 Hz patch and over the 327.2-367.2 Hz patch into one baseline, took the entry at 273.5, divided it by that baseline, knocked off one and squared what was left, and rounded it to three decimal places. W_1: 0.045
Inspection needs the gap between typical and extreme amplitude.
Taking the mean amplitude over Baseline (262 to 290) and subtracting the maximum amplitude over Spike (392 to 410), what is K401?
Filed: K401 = 10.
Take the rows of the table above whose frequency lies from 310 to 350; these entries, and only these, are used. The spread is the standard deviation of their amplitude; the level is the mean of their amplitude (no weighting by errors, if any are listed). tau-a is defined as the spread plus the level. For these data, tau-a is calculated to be 48.6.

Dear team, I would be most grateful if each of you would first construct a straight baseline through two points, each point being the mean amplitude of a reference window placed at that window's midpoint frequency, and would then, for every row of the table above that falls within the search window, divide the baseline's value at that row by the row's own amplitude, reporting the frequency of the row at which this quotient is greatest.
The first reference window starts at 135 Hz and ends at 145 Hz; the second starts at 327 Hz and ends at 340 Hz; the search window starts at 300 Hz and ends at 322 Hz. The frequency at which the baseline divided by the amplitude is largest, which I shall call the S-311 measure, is 313.5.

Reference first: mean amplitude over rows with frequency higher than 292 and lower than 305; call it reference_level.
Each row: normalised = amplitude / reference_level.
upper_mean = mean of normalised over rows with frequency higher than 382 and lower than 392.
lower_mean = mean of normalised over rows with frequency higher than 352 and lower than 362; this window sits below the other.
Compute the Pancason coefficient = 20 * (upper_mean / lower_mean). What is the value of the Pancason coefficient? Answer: 19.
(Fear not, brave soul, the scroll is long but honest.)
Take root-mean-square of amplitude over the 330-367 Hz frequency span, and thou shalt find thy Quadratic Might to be 45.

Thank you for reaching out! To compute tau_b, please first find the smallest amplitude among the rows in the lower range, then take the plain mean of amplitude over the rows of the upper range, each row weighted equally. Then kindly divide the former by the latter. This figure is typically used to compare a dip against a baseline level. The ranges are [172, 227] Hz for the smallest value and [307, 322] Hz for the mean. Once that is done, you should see 0.57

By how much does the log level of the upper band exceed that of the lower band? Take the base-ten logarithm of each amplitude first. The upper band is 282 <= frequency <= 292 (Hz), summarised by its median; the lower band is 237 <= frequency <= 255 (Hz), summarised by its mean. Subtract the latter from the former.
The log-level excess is -0.027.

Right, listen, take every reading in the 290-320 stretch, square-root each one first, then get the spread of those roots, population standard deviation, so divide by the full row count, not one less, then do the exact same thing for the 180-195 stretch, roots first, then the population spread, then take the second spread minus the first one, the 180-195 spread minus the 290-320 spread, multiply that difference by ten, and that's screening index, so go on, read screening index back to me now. 1.4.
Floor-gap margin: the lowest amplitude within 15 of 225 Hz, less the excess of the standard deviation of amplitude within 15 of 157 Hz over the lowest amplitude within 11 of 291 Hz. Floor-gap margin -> 95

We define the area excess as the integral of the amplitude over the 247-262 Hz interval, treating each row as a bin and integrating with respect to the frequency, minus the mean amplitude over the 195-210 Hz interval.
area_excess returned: 779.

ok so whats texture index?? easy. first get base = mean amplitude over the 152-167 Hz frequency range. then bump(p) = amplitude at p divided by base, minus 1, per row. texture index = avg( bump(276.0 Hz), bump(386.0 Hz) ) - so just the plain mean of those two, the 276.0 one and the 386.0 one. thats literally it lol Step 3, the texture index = -0.14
